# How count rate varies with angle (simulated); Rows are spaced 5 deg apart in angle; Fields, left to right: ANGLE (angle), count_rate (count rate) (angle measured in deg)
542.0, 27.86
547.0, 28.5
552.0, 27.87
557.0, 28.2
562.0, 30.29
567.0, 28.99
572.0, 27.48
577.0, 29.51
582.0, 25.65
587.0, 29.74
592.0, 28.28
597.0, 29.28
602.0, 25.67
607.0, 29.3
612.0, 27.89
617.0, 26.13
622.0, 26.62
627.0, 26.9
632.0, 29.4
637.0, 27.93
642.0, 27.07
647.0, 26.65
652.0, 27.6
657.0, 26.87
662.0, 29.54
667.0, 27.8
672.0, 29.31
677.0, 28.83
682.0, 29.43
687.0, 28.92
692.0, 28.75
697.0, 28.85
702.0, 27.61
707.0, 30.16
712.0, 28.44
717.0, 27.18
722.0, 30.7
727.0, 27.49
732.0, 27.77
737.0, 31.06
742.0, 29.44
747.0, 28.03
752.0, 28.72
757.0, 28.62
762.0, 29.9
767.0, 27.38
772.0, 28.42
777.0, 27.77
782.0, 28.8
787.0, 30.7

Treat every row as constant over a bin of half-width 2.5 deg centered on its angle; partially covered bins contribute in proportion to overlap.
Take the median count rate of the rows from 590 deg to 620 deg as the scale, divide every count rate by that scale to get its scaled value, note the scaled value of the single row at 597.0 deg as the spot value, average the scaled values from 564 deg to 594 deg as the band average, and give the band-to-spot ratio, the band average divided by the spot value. 0.97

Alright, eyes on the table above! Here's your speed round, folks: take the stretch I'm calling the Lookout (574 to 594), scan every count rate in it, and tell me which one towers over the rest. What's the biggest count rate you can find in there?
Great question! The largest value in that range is 29.74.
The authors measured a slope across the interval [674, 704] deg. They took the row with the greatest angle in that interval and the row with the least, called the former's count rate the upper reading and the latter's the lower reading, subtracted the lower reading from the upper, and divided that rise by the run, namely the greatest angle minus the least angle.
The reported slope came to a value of -0.05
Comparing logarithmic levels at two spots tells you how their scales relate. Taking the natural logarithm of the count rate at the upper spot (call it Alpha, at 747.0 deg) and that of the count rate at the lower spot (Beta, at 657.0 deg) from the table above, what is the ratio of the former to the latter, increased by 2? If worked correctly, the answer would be 3.01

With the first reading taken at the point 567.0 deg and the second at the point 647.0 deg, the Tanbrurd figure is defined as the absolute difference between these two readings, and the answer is 2.3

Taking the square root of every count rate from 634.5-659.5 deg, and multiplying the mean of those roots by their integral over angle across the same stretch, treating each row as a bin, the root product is 681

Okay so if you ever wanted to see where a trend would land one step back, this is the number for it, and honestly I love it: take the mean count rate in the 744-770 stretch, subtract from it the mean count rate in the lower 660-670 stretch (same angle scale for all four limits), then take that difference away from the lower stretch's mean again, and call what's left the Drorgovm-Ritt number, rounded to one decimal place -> 28.8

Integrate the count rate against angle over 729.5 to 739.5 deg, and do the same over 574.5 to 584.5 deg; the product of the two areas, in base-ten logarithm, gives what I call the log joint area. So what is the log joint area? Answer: 4.91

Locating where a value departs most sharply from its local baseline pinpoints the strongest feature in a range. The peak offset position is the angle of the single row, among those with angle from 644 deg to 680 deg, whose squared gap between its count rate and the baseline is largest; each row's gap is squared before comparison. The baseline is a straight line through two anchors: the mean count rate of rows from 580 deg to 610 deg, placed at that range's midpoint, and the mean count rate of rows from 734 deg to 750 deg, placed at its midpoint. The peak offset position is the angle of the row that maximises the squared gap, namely 647.0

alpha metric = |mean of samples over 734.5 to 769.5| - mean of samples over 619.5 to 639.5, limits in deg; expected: 1.3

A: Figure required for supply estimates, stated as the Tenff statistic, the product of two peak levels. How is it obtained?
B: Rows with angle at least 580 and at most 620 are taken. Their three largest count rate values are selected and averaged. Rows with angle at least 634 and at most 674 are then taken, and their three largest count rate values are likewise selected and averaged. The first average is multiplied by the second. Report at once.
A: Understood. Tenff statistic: 852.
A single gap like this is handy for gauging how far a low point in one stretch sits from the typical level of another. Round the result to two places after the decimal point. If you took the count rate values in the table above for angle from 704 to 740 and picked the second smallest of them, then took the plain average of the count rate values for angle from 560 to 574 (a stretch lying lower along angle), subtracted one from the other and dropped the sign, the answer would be 1.43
